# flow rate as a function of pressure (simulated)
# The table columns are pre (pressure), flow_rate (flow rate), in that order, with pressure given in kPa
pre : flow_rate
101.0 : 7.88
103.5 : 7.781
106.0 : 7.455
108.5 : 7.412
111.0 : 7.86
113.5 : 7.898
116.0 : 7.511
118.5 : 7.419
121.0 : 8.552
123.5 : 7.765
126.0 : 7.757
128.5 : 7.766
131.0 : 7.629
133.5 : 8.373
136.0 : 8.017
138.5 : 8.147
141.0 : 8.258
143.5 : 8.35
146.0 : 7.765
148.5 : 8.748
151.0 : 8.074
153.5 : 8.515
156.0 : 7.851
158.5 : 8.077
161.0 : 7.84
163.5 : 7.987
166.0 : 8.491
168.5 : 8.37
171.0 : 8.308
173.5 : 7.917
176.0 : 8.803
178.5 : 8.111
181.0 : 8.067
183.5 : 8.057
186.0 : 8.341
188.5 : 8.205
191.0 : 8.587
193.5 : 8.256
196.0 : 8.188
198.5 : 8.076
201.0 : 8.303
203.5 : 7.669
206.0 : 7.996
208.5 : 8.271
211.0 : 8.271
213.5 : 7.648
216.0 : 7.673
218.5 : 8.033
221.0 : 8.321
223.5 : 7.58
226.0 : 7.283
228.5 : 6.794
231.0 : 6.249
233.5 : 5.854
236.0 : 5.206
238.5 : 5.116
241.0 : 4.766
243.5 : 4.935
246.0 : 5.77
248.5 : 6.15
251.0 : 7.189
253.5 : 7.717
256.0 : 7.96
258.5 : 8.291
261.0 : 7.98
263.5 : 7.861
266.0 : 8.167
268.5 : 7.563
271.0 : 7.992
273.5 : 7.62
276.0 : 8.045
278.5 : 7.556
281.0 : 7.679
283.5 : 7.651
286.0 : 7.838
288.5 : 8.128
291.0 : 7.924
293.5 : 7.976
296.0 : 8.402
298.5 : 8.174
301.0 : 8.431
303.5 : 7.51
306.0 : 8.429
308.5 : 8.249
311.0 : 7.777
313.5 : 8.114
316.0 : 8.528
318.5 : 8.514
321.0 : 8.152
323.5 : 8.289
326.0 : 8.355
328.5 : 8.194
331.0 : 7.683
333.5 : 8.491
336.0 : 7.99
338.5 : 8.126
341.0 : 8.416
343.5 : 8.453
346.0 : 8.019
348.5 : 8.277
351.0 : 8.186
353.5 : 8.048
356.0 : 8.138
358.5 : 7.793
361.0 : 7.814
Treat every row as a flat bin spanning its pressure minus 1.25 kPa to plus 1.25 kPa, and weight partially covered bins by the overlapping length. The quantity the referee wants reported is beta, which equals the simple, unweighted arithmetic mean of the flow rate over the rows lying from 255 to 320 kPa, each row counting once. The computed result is 8.01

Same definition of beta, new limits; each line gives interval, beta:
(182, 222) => 8.12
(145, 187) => 8.20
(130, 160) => 8.15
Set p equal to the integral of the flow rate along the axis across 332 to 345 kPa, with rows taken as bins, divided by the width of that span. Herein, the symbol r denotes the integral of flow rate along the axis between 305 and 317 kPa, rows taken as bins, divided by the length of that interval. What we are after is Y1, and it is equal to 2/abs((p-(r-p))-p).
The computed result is 29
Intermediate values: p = 8.28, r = 8.21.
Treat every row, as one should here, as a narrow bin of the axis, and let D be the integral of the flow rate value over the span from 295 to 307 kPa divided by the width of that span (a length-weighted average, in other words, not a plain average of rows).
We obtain 8.2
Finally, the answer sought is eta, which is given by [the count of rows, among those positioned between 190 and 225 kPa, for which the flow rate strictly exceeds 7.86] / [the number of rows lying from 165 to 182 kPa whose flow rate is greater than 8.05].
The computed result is 1.7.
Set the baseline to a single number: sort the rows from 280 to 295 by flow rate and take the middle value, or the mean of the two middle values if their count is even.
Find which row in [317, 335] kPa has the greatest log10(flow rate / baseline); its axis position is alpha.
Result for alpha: 318.5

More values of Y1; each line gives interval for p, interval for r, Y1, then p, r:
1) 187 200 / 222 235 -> 1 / 8.26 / 6.75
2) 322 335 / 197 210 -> 16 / 8.20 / 8.07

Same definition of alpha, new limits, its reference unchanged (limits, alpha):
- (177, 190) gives 186.0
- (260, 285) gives 266.0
